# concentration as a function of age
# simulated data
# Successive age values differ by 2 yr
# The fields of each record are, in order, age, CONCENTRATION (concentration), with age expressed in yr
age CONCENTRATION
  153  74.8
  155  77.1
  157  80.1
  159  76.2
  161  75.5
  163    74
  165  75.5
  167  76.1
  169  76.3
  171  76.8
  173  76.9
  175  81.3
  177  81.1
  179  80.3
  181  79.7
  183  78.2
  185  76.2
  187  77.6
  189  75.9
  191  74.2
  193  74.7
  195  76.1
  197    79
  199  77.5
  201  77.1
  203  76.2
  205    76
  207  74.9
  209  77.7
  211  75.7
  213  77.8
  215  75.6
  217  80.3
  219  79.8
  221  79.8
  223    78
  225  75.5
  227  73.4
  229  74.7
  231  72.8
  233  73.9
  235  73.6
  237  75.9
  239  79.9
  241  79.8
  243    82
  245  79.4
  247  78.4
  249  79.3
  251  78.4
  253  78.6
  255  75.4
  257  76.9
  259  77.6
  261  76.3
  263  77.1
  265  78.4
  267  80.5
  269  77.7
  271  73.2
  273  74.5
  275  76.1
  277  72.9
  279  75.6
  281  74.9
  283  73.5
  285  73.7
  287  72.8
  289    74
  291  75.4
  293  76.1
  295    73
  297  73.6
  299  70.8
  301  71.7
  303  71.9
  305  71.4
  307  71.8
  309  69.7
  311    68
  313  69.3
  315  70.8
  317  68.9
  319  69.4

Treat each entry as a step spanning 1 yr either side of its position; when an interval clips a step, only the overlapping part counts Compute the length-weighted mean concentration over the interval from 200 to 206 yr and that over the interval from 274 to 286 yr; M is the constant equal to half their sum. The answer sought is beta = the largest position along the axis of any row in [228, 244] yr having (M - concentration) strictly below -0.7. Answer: 243 yr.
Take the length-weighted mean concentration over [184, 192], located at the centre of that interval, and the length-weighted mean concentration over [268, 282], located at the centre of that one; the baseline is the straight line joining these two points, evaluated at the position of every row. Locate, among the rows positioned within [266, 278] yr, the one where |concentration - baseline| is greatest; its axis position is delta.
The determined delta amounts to 267 yr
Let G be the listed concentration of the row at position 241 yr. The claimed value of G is 79.8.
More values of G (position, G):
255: 75.4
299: 70.8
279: 75.6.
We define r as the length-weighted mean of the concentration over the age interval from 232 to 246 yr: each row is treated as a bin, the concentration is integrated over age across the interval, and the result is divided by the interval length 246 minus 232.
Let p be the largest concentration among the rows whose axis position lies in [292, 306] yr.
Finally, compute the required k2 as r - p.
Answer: 2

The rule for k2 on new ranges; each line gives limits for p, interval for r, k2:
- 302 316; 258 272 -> 5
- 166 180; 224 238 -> -7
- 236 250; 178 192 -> -5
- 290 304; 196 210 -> 1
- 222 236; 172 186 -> 1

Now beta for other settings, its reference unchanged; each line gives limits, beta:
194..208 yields 203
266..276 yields 269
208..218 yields 217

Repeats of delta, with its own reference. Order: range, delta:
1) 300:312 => 311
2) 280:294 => 287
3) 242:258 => 243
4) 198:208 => 199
